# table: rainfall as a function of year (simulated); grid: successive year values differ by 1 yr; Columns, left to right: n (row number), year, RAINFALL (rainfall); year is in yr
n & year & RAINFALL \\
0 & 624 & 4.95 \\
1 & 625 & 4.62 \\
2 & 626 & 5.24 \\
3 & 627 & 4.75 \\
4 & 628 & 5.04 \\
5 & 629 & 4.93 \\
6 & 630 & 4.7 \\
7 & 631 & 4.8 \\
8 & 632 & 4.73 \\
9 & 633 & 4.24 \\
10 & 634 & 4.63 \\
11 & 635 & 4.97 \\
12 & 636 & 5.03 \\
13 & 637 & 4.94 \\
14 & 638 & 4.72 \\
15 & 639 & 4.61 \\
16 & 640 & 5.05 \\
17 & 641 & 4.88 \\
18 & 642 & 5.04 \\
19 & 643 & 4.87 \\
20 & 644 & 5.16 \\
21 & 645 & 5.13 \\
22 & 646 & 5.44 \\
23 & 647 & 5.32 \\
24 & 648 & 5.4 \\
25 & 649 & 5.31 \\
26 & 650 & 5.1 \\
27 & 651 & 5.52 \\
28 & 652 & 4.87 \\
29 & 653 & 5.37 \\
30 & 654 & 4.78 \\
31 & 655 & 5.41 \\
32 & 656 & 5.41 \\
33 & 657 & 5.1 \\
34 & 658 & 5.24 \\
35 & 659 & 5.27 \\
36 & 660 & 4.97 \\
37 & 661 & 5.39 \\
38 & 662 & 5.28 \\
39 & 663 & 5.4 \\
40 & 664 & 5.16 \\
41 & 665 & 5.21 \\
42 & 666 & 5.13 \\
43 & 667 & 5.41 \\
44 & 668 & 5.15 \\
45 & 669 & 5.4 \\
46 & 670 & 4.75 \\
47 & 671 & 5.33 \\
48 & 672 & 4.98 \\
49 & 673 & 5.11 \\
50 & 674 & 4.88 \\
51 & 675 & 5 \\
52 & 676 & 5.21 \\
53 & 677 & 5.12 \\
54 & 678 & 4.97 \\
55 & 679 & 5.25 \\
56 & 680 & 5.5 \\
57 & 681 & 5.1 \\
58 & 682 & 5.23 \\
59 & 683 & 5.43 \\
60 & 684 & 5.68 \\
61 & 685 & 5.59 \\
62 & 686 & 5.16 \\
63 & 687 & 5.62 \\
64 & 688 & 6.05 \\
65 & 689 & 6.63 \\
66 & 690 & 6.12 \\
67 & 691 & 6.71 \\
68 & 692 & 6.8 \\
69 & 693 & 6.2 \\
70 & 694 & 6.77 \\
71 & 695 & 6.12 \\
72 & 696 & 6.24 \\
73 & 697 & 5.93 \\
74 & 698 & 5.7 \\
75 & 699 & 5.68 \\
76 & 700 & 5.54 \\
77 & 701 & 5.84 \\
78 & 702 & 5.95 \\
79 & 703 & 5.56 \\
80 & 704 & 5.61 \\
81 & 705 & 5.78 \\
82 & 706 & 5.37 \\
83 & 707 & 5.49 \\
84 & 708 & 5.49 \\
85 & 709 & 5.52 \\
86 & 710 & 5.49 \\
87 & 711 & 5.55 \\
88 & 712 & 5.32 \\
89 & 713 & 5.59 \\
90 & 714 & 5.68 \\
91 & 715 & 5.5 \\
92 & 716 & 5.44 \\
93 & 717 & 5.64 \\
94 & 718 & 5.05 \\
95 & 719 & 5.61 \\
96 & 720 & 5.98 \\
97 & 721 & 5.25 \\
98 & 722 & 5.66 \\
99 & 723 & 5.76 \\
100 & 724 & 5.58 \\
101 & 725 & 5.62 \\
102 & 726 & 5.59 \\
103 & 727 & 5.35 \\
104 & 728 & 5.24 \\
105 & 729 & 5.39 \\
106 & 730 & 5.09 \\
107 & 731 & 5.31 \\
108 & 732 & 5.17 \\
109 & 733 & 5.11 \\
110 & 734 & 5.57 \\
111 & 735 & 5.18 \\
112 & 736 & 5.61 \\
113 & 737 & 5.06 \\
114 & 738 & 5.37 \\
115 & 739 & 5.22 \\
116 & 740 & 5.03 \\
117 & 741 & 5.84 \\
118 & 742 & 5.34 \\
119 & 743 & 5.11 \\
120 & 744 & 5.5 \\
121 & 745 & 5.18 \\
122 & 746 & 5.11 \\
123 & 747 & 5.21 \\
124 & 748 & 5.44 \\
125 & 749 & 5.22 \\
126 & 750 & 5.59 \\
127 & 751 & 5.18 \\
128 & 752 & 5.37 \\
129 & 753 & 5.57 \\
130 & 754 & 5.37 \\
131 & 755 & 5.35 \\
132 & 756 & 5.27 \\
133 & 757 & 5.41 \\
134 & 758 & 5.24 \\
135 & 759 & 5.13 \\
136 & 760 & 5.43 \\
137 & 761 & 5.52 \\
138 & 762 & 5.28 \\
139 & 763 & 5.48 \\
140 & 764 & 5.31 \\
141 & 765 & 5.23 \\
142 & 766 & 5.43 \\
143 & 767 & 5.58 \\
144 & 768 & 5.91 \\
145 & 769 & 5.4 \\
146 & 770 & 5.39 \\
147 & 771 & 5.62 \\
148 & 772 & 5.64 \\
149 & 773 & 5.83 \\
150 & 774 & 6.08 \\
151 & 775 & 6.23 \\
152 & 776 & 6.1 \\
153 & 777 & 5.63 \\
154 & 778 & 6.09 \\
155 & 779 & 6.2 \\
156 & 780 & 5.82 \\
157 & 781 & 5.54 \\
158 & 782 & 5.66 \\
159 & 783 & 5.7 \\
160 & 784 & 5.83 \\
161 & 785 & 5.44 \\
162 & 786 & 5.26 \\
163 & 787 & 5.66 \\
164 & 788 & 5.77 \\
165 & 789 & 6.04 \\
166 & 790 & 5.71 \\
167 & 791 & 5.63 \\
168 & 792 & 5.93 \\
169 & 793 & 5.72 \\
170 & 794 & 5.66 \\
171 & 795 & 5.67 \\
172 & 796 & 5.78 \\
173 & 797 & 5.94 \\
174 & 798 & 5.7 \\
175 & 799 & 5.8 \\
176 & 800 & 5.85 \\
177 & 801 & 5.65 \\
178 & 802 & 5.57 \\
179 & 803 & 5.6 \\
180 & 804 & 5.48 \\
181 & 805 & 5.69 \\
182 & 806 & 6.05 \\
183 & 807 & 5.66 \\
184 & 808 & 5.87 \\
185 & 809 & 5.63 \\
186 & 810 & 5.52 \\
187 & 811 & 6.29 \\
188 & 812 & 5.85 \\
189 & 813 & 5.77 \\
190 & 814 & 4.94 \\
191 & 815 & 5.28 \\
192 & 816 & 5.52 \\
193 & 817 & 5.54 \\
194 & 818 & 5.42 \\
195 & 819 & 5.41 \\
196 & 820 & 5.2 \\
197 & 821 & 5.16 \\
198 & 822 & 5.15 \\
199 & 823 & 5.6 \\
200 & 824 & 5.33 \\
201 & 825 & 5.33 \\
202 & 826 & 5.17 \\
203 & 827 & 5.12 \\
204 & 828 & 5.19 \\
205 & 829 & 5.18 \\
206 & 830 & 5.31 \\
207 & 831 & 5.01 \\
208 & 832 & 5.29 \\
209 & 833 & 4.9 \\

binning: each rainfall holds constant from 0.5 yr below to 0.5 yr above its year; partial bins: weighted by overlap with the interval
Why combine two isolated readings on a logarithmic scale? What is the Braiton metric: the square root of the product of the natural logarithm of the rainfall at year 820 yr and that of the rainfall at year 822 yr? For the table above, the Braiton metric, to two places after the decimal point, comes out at 1.64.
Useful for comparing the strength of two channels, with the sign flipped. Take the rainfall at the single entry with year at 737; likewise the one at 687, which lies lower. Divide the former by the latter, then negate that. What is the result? -0.90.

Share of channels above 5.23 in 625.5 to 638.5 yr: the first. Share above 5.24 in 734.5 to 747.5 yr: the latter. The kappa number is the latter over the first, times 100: 500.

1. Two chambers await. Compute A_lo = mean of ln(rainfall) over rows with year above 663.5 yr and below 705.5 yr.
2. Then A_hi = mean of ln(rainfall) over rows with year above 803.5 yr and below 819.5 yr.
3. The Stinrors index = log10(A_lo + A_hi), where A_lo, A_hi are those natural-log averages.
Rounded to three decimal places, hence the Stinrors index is 0.537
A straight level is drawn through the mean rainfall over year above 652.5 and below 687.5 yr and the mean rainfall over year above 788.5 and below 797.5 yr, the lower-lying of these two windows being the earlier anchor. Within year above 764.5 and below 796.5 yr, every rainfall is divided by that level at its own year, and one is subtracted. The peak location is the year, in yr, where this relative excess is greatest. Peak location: 775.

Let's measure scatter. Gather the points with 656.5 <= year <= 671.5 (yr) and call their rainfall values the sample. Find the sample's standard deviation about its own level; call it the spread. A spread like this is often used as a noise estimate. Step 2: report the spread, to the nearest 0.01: 0.18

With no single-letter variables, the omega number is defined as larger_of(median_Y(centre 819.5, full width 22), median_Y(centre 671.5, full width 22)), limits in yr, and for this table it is 5.33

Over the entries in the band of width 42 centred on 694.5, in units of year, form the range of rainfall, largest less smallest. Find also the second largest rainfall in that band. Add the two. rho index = 8.69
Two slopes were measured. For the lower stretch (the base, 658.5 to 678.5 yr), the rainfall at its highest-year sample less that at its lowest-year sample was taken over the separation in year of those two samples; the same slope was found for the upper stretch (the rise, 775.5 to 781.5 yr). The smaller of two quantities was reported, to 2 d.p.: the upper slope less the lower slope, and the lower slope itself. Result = -0.10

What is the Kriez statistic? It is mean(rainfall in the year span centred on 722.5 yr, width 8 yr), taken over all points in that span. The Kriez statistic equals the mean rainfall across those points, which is 5.6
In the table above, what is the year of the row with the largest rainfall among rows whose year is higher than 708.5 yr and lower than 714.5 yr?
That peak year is 714 yr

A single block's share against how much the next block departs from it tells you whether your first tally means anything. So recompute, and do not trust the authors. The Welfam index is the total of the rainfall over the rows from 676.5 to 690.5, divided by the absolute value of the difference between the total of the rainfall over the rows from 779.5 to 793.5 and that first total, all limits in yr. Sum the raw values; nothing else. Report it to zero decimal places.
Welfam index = 34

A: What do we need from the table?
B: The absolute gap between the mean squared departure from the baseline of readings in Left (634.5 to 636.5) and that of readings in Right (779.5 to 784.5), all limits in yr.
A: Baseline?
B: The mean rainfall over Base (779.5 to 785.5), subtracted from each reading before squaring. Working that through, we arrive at 0.43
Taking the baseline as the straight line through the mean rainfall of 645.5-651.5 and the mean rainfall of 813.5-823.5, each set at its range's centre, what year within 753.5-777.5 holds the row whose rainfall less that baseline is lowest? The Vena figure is 759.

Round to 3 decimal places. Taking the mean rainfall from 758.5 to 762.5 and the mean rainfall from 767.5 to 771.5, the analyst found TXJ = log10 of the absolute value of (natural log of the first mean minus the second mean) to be 0.592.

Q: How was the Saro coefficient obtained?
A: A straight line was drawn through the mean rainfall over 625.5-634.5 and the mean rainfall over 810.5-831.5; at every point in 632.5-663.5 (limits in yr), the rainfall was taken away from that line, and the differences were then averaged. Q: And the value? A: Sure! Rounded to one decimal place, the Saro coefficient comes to -0.3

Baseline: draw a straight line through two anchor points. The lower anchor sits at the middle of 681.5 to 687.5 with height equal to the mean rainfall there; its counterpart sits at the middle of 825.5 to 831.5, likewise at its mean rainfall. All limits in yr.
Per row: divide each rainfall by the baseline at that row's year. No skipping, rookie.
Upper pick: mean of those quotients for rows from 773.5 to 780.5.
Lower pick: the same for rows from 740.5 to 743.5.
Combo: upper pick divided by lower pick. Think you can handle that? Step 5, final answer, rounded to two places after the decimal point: 1.12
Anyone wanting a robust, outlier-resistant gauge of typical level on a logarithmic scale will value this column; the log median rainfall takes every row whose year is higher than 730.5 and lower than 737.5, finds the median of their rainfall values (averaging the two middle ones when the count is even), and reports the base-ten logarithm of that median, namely 0.714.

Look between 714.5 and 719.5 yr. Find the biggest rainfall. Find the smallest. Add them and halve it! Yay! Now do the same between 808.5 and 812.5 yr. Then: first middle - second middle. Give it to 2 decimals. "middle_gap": -0.56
